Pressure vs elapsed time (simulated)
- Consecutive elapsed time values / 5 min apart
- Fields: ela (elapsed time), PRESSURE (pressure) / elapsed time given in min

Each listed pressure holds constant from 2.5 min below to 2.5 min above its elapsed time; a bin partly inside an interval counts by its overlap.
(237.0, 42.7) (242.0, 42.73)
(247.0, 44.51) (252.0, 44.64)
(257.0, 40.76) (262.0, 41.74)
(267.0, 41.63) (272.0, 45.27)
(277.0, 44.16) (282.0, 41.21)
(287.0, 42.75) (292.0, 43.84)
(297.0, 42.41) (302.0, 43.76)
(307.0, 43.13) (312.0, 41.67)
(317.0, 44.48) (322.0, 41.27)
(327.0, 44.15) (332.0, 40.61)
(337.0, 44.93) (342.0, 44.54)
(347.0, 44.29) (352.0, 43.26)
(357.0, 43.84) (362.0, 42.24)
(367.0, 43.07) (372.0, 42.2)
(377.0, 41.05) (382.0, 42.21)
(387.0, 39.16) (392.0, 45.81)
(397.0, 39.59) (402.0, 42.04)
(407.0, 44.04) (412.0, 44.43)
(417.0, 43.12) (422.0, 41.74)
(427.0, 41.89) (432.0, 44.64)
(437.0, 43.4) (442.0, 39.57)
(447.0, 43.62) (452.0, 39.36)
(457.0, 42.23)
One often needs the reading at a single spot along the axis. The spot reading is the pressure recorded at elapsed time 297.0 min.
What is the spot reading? 42.41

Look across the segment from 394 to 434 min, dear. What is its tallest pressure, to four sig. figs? 44.64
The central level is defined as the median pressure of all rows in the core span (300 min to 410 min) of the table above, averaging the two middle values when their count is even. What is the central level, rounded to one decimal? 43.1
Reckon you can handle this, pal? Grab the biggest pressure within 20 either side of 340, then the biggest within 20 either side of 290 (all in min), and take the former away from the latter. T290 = 0.3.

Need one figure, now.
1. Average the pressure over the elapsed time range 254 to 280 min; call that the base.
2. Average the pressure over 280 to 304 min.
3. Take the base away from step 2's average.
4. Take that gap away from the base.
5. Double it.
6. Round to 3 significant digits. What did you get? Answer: 85.3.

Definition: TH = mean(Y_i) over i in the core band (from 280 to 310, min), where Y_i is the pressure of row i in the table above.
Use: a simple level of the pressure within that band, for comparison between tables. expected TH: 42.9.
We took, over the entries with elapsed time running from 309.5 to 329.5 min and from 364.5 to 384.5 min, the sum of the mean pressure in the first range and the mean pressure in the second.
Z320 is 85.0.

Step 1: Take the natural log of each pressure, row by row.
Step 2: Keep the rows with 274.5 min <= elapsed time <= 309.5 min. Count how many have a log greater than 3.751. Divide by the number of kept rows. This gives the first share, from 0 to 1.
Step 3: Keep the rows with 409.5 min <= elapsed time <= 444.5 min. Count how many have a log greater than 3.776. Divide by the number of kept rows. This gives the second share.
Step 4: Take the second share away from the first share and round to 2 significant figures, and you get 0.43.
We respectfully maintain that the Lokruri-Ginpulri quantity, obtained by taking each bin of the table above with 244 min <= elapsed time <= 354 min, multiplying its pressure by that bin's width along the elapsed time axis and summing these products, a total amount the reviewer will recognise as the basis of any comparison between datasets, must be 4745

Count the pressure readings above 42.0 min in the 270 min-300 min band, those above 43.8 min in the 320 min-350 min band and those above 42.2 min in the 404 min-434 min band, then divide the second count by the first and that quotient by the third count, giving 0.20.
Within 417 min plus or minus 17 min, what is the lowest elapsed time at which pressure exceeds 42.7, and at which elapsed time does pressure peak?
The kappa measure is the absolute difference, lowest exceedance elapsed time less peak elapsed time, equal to 25 min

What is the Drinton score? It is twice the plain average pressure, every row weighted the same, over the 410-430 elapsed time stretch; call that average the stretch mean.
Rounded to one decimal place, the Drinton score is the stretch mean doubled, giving 85.6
